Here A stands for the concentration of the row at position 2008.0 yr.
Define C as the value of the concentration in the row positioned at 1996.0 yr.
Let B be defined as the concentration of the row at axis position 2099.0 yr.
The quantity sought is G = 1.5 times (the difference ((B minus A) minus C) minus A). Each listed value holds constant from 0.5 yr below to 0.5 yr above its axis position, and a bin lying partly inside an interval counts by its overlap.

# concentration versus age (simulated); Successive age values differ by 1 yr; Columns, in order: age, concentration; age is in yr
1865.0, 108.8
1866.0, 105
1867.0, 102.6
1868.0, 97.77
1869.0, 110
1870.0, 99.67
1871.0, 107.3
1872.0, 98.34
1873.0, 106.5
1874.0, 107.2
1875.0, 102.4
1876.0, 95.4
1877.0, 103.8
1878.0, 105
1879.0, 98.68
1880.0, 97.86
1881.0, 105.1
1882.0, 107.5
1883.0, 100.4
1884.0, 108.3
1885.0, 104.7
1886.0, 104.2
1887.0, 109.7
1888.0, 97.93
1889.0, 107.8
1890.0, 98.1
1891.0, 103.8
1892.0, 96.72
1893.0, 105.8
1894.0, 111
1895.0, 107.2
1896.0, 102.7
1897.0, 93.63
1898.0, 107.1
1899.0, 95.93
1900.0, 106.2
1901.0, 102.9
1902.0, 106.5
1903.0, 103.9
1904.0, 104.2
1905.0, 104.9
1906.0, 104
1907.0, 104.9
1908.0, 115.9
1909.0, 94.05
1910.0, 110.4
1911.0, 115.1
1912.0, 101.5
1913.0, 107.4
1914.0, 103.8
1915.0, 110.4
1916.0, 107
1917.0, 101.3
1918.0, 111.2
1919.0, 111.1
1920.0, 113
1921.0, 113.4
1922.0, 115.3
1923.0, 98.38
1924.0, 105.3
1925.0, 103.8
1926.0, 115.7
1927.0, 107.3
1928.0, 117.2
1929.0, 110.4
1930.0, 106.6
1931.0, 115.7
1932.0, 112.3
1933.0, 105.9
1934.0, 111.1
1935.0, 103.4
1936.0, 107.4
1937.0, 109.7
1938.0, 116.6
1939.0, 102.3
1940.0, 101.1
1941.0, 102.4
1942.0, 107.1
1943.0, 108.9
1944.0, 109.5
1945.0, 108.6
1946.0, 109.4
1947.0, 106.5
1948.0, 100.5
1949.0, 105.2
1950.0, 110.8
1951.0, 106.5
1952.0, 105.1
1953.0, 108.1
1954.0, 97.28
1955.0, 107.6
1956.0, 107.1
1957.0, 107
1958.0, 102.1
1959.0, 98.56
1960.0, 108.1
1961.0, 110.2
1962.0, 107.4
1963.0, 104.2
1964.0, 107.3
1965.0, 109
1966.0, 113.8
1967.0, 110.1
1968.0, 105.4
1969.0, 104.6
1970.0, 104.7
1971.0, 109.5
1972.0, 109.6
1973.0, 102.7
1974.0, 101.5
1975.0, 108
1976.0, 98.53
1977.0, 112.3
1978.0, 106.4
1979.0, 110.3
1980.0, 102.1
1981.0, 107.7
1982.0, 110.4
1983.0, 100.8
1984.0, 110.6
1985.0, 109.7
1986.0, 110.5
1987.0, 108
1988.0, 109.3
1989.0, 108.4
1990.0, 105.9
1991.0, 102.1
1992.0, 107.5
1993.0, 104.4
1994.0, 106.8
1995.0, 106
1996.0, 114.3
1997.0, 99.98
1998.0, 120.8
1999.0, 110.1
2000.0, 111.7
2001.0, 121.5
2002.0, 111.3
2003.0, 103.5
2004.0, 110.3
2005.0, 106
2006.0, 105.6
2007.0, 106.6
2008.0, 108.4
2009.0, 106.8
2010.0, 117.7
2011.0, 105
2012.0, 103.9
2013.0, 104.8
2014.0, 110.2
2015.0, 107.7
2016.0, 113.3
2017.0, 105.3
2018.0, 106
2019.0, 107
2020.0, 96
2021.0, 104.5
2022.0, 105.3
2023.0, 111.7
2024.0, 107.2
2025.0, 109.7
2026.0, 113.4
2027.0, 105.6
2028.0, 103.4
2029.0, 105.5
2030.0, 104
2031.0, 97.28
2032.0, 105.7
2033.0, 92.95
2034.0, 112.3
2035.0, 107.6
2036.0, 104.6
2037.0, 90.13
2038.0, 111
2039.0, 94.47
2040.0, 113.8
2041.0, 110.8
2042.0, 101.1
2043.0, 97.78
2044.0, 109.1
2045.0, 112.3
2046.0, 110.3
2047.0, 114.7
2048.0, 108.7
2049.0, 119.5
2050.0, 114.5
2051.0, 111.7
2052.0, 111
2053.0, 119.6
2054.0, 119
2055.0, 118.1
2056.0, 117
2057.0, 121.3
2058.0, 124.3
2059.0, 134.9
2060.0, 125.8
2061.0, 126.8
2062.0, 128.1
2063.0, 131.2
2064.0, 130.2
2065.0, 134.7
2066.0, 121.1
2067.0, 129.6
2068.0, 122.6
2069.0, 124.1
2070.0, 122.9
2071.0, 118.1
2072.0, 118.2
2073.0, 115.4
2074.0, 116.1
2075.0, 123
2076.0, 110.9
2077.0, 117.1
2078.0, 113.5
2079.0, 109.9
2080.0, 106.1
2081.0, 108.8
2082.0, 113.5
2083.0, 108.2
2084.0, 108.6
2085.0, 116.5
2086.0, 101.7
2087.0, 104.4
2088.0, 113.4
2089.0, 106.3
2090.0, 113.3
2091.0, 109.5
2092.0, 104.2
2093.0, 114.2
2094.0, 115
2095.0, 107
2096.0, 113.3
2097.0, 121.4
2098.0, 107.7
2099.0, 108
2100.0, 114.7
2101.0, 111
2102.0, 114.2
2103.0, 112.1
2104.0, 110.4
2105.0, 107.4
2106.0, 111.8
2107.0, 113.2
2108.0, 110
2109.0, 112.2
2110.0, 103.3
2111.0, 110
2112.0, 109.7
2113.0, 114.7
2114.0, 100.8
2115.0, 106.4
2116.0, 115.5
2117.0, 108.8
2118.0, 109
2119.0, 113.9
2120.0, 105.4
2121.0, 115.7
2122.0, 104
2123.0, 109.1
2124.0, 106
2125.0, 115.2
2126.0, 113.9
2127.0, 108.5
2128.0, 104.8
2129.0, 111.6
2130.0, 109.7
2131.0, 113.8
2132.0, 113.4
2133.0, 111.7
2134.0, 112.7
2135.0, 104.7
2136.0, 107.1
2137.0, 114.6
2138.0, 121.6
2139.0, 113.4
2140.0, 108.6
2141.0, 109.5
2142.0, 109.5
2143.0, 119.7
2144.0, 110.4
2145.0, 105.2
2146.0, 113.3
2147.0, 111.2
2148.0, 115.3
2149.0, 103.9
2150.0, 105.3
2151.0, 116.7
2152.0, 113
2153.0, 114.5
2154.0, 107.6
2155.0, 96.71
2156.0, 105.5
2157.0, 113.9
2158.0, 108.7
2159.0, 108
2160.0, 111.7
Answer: -335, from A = 108.4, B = 108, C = 114.3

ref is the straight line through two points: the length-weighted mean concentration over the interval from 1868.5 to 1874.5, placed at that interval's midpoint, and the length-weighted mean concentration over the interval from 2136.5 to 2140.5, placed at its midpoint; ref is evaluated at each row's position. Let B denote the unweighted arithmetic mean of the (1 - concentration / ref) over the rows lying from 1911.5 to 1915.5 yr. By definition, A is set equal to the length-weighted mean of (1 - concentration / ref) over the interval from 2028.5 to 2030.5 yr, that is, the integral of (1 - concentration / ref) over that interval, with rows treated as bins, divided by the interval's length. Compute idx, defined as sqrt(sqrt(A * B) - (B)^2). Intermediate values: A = 0.053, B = 0.006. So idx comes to 0.13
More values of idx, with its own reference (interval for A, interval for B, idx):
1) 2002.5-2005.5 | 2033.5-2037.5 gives 0.20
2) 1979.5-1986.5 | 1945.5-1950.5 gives 0.11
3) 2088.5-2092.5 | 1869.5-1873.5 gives 0.16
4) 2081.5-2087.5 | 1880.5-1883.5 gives 0.13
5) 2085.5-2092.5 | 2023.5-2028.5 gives 0.18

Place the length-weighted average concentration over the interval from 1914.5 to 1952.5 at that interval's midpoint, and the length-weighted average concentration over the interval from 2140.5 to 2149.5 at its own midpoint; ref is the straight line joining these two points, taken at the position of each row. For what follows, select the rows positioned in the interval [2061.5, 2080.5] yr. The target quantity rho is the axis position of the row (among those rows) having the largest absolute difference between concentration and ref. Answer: 2065.0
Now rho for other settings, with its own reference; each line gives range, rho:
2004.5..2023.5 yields 2020.0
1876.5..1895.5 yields 1892.0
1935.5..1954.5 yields 1954.0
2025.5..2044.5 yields 2037.0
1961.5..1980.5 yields 1976.0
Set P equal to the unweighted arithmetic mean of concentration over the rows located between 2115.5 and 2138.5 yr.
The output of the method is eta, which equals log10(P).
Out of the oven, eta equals 2.045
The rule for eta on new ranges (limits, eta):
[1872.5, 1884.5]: 2.014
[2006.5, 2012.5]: 2.034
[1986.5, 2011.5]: 2.036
